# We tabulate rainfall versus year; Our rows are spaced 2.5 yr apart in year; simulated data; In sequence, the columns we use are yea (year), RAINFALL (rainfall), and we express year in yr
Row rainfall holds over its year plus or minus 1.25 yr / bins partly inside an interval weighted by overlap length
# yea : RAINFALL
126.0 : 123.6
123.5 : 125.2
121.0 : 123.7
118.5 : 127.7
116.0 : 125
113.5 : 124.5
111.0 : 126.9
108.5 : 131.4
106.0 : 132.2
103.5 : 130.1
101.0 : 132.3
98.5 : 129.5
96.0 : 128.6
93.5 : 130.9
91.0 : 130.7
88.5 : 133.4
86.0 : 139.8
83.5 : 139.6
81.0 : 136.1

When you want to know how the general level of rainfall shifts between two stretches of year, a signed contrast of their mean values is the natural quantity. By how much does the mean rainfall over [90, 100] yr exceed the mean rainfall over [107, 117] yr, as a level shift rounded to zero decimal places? 3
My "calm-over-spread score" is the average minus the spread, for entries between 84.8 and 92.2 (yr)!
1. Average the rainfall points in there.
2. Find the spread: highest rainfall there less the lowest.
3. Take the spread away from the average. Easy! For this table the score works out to 126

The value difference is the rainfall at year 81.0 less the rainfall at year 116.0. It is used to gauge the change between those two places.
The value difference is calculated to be 11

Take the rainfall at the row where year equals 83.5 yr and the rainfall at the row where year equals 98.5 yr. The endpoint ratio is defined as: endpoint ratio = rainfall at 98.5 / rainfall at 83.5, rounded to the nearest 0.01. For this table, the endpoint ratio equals 0.93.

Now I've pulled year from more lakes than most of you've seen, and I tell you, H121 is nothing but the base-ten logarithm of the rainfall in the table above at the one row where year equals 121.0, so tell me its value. 2.09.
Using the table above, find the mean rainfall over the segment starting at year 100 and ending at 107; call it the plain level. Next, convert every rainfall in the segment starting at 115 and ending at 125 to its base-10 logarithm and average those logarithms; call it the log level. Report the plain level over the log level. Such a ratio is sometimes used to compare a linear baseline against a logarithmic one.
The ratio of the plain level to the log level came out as 62.7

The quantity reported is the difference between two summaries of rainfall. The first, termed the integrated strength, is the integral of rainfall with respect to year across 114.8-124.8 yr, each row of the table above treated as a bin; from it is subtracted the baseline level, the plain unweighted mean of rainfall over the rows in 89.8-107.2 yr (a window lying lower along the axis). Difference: 1123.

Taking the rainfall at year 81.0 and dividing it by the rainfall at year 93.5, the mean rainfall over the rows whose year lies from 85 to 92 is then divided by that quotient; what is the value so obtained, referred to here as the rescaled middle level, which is 129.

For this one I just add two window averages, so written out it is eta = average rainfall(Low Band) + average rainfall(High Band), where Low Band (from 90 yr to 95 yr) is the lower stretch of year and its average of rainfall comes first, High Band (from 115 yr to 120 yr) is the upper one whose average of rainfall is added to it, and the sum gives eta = 257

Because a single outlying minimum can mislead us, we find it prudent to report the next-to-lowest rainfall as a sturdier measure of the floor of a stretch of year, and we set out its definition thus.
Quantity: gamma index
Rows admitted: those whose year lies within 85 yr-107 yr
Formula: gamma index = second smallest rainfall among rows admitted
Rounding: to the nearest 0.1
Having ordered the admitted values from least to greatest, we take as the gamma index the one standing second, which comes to 129.5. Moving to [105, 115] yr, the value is 126.9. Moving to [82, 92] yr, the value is 133.4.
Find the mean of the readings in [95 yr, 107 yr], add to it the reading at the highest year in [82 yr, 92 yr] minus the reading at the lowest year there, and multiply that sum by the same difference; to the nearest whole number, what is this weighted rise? -1083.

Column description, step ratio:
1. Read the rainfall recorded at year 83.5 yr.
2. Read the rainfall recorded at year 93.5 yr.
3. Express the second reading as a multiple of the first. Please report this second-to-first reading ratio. 0.938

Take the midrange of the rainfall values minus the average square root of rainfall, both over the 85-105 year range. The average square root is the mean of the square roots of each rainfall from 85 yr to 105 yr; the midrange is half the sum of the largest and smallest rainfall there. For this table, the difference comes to 123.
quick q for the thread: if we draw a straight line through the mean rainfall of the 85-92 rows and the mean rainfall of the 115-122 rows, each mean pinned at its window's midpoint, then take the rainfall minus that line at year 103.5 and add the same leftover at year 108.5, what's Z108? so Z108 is 3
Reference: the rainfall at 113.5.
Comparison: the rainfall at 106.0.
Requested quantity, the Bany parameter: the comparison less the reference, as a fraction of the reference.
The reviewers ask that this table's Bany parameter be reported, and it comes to 0.062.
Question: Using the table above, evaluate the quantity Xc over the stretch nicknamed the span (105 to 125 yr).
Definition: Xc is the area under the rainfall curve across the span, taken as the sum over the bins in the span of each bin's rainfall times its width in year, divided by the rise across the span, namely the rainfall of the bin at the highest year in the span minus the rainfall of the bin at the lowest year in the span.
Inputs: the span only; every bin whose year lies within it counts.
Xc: -363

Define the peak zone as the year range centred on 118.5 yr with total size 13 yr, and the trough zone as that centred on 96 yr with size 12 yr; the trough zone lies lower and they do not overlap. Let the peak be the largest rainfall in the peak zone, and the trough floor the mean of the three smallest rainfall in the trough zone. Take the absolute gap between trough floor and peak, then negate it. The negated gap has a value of -1.9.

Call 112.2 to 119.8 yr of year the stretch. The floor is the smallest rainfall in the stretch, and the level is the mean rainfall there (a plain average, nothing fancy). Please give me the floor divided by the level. 0.990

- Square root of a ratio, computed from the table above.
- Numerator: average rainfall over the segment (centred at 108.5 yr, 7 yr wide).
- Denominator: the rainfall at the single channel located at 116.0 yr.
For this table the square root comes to 1.02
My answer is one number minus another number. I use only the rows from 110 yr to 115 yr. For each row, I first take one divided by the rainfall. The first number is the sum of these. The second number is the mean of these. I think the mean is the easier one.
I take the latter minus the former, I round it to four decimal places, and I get -0.0080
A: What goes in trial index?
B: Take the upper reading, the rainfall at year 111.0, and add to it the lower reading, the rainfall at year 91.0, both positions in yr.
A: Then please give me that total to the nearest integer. 258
